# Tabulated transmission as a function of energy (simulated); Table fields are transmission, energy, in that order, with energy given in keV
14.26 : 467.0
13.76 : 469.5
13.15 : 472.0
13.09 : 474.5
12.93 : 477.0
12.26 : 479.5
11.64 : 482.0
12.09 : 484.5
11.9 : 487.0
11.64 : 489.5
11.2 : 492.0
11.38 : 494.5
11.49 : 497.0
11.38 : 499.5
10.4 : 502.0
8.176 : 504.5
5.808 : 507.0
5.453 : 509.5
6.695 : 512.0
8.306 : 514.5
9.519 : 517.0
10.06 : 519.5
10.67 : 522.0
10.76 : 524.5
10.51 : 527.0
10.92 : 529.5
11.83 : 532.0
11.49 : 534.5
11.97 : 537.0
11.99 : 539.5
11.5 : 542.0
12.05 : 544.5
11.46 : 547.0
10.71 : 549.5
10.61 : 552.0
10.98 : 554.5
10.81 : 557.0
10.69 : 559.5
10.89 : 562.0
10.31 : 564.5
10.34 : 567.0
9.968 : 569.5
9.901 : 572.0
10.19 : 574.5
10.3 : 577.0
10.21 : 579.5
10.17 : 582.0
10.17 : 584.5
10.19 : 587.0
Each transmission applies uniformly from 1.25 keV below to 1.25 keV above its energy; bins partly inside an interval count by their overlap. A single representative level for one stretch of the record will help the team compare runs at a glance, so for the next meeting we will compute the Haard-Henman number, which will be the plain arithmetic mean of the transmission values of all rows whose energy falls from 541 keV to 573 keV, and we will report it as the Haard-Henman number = 10.8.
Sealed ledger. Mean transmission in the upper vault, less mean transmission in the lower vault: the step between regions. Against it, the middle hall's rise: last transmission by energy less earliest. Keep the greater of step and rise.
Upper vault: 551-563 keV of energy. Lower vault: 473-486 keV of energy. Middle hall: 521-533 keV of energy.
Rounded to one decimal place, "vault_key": 1.2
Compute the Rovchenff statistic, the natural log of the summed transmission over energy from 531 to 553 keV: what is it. 4.64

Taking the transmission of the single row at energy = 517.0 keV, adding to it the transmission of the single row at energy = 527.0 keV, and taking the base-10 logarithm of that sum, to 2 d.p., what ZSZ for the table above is 1.30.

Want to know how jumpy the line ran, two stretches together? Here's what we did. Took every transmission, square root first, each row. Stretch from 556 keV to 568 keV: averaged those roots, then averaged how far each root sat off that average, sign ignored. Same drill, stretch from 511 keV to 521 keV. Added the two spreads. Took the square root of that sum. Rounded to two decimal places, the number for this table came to 0.48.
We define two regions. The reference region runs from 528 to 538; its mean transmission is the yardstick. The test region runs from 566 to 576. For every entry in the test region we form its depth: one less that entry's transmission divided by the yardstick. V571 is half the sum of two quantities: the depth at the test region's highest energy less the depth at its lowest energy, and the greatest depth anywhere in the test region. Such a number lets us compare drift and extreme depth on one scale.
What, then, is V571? 0.08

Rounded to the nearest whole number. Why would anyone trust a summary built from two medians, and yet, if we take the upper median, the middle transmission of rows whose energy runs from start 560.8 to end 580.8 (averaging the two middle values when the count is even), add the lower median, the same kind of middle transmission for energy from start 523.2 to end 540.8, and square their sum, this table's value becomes 473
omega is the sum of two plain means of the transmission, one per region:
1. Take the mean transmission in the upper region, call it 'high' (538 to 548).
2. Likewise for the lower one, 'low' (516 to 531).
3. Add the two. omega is 22.2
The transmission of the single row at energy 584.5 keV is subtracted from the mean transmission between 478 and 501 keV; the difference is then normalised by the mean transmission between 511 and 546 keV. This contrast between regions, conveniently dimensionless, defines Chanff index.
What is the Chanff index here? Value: 0.141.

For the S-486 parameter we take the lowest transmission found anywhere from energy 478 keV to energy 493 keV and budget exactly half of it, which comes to 5.6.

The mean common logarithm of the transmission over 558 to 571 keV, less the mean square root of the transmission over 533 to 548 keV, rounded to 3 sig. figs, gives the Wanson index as -2.41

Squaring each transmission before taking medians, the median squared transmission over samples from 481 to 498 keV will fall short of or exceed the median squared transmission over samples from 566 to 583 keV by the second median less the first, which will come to -32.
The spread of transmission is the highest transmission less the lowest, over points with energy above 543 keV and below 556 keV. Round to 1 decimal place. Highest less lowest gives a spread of 1.4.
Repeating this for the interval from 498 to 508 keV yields 5.6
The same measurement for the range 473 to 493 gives 1.9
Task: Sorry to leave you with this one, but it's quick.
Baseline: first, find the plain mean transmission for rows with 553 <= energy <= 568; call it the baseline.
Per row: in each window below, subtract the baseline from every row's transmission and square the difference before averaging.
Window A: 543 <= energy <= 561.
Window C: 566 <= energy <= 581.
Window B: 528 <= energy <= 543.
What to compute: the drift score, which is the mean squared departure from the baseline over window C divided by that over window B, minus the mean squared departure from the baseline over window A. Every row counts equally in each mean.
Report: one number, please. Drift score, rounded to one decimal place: -0.1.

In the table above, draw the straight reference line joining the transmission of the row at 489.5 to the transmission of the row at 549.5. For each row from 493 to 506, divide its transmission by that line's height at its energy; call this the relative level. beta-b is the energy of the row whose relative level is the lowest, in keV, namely 504.5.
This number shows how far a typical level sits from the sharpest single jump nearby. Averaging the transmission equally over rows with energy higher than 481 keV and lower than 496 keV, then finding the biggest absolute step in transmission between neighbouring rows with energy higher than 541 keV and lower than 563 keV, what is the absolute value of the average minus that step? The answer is 10.9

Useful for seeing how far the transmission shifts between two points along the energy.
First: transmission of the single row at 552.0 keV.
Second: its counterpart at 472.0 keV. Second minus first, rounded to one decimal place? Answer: 2.5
